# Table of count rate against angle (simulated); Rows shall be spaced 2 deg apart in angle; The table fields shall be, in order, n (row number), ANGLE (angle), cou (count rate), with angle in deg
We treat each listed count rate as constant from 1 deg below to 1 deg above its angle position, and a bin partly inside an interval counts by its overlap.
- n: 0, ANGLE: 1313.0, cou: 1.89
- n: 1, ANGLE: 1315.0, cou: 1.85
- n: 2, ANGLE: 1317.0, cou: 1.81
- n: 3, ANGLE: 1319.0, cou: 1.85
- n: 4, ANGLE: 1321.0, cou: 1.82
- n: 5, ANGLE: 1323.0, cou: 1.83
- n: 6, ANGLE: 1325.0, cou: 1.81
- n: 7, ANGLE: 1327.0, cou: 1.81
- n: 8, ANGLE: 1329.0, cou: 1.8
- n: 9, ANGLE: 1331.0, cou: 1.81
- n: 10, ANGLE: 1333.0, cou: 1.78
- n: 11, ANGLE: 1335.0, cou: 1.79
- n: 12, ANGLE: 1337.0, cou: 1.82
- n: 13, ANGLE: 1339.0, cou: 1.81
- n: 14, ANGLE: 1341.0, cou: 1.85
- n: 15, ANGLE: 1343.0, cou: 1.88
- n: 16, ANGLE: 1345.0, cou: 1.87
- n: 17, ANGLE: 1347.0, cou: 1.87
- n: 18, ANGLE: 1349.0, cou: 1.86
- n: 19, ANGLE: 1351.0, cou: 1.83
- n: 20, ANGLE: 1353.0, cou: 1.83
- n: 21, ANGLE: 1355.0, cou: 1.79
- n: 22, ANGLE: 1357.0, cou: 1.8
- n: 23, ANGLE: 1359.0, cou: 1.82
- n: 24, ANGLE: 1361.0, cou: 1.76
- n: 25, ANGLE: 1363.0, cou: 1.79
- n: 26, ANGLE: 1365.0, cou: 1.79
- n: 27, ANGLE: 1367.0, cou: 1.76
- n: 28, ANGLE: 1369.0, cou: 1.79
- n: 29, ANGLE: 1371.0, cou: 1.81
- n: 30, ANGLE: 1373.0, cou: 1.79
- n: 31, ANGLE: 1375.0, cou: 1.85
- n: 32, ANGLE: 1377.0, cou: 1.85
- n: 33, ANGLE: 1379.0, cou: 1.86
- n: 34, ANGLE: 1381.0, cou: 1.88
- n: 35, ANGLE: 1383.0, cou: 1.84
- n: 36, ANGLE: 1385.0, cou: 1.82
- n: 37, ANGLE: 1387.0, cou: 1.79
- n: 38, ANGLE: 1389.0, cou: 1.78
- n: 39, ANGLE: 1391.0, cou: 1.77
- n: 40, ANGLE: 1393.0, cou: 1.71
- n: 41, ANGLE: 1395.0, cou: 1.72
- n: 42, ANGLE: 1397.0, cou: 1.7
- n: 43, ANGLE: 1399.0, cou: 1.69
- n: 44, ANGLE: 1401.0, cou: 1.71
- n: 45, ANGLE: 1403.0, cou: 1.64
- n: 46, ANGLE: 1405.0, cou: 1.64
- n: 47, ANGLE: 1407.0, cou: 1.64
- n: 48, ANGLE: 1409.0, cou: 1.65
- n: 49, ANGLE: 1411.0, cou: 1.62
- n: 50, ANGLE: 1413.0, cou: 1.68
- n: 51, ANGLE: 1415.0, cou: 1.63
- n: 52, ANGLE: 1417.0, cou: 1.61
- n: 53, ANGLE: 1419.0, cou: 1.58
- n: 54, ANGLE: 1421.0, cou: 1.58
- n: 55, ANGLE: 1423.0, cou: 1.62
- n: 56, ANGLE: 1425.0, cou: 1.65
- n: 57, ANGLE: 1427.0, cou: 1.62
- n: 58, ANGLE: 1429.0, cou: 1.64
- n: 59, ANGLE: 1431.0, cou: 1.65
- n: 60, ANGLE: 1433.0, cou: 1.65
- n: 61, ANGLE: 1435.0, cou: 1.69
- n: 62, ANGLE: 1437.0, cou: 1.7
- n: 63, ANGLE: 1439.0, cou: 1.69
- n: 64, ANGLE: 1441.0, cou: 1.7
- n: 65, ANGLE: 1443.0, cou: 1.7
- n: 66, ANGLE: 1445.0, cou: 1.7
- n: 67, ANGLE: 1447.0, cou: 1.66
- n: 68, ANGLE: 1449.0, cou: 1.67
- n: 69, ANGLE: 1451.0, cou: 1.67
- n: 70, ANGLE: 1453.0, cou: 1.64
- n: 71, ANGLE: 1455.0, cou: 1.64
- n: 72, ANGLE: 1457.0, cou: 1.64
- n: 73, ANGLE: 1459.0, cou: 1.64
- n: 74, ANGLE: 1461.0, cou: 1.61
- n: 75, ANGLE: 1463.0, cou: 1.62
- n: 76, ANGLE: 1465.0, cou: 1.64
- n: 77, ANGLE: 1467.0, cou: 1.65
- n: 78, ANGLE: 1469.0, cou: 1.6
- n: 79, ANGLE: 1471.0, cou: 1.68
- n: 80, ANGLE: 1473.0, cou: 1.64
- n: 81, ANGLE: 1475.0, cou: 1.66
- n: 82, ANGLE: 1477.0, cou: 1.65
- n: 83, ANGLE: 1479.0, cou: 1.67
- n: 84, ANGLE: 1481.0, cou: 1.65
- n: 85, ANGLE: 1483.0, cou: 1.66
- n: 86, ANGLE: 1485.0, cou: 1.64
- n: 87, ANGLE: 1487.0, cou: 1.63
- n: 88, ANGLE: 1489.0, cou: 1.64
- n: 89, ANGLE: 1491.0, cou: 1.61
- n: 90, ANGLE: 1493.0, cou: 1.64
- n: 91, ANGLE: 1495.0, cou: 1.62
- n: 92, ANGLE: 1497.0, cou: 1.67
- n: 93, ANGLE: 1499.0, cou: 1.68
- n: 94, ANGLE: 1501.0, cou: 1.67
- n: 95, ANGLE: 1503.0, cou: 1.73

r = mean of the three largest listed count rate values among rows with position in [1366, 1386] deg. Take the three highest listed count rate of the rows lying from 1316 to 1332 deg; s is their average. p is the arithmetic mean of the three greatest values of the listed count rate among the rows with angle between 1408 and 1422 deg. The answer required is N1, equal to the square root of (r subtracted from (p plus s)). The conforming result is 1.27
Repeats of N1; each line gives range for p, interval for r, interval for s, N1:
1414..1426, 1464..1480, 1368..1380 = 1.35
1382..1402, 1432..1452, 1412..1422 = 1.33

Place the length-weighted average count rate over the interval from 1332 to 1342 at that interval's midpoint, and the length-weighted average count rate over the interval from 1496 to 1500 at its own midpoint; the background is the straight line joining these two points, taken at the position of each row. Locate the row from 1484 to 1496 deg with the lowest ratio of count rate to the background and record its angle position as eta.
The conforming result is 1491.0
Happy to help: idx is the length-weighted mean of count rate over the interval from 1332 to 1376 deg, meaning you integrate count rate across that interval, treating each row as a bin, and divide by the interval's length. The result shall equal 1.82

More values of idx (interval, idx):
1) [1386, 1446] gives 1.67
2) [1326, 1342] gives 1.81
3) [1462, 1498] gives 1.64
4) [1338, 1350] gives 1.86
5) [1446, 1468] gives 1.64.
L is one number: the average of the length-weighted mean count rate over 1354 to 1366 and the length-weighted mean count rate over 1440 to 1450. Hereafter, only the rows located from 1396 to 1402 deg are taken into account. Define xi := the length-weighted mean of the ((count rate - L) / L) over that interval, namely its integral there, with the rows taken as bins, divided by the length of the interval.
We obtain -0.02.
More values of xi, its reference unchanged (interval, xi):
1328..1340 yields 0.04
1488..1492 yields -0.07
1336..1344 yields 0.06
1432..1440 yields -0.03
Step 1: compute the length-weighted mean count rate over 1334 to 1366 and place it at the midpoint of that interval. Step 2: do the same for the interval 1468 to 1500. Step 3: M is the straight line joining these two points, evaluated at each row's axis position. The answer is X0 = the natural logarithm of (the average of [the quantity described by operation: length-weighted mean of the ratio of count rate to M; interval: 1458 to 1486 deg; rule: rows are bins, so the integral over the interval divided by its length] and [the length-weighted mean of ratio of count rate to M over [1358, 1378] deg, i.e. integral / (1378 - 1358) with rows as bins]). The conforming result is -0.005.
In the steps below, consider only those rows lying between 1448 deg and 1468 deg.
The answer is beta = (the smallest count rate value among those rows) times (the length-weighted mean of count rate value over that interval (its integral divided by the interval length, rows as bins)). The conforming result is 2.64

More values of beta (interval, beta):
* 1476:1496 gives 2.64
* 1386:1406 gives 2.81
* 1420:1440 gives 2.61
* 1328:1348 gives 3.25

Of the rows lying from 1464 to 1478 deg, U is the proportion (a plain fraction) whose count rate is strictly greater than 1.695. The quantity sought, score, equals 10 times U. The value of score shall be 0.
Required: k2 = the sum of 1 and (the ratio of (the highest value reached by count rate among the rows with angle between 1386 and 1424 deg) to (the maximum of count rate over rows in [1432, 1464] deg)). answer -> 2.05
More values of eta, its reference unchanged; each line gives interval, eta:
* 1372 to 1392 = 1391.0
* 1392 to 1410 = 1403.0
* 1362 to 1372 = 1367.0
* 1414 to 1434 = 1419.0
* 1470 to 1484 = 1473.0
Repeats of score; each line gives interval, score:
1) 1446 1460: 0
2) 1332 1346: 10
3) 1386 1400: 9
